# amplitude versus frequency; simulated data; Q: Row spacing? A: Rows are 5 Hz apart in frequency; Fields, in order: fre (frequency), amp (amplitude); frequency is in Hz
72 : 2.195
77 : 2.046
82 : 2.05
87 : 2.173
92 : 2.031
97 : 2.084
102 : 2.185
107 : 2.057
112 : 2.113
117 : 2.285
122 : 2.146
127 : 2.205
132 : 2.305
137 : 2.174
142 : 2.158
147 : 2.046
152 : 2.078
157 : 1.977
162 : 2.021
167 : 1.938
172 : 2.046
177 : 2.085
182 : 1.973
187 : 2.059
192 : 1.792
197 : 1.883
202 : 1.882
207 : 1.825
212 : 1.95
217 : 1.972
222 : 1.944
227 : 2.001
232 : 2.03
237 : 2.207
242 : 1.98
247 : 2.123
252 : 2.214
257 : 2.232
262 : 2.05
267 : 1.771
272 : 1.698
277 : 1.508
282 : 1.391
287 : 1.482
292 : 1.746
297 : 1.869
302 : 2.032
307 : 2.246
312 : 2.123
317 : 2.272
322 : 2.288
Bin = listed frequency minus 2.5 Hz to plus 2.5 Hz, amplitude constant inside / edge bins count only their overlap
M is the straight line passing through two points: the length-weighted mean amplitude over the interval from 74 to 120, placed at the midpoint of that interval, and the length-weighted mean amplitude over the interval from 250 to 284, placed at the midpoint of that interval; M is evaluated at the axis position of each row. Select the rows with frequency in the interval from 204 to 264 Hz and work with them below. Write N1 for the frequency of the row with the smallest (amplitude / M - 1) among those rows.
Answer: 207 Hz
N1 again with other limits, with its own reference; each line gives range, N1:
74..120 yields 77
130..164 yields 157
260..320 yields 282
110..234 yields 192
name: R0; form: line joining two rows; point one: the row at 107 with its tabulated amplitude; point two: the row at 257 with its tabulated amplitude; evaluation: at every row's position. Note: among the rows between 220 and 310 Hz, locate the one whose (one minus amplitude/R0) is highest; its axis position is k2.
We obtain 282 Hz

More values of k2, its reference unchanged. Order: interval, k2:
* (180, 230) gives 192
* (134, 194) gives 192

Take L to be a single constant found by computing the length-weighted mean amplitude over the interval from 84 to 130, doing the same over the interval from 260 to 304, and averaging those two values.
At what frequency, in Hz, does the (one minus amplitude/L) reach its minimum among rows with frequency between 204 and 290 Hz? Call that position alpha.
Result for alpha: 257 Hz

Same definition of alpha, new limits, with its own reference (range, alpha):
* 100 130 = 117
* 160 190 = 177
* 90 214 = 132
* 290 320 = 317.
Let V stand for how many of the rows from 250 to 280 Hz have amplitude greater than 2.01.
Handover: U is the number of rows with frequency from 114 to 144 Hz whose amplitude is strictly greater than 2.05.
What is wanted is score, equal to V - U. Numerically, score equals -3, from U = 6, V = 3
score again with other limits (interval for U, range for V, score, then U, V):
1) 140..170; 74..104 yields 4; 2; 6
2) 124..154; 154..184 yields -2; 5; 3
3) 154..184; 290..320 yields 3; 1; 4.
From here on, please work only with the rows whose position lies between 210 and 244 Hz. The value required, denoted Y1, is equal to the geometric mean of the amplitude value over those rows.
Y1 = 2.01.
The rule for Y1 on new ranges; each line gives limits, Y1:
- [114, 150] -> 2.19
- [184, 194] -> 1.92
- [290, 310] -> 1.96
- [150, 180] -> 2.02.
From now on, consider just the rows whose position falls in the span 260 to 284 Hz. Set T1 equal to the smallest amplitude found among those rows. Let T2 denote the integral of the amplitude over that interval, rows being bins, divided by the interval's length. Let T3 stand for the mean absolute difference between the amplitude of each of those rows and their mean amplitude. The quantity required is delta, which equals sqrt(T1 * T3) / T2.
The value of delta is 0.30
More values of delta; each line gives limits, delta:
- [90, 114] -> 0.14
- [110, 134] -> 0.17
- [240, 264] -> 0.19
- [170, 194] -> 0.20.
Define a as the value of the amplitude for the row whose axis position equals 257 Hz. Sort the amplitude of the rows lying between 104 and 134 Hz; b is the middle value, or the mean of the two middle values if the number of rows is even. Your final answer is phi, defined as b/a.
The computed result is 0.97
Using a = 2.232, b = 2.18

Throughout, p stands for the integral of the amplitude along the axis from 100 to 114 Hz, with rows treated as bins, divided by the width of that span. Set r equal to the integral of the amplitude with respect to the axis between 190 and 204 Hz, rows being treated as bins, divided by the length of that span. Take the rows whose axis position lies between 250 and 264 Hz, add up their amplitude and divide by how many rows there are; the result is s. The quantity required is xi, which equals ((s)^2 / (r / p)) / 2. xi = 2.7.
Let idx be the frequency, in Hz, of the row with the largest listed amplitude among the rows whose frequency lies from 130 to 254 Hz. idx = 132 Hz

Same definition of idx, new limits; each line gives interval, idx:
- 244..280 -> 257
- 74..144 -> 132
